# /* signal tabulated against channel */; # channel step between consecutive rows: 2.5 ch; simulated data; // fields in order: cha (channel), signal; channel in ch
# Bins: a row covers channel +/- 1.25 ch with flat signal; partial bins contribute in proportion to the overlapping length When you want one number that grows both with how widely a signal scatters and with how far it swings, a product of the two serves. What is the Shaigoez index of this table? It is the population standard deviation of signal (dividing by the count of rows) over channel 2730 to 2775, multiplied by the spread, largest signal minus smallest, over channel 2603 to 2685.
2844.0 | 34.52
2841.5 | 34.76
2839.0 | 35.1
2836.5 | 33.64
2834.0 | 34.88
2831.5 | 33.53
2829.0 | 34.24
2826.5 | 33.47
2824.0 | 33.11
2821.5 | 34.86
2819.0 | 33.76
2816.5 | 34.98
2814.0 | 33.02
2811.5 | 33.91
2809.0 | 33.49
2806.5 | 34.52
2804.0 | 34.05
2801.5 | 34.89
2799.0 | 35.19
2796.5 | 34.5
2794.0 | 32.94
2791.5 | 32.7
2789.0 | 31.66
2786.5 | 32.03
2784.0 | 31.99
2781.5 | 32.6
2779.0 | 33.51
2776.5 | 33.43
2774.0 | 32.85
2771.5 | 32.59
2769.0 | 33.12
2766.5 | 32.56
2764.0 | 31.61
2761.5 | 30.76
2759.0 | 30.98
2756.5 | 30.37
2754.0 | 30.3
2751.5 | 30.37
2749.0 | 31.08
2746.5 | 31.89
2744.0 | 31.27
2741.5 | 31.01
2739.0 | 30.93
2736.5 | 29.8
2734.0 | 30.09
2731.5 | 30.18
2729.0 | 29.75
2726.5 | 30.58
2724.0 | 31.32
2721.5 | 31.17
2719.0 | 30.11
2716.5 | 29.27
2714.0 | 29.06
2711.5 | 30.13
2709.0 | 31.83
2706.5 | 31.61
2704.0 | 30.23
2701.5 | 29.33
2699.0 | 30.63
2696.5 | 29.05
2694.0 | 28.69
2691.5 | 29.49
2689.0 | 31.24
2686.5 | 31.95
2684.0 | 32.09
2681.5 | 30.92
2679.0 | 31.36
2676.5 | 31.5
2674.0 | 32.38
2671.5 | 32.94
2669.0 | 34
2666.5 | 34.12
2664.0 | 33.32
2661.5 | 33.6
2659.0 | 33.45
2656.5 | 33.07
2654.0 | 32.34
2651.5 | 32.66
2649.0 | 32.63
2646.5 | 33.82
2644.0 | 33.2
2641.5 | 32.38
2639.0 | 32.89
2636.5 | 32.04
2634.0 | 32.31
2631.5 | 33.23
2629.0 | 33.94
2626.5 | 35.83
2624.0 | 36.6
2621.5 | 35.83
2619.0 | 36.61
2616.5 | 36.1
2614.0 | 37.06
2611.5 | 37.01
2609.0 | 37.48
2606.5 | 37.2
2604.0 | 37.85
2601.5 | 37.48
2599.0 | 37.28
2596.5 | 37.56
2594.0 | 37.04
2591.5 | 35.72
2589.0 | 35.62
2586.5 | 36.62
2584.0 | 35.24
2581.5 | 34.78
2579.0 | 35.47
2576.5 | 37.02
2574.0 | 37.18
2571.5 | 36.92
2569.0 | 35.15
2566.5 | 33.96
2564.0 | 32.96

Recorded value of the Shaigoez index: 6.9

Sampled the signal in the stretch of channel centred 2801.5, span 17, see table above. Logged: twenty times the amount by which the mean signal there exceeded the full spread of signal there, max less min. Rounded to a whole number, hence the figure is 640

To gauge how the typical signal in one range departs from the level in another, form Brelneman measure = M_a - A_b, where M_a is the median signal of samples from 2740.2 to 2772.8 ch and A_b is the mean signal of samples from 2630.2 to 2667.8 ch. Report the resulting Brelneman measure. -1.9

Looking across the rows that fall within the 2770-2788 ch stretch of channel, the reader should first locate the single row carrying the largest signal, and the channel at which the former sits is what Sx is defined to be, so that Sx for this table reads 2779.0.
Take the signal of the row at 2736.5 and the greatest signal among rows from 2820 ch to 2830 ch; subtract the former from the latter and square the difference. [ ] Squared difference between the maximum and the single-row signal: 26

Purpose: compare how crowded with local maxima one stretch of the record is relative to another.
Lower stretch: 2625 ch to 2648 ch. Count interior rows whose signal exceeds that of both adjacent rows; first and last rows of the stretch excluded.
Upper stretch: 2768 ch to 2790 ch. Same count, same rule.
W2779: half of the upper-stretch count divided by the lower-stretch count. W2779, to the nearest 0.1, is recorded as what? 1.0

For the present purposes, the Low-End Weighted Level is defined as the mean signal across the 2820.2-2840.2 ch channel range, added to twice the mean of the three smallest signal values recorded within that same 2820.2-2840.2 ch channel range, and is 101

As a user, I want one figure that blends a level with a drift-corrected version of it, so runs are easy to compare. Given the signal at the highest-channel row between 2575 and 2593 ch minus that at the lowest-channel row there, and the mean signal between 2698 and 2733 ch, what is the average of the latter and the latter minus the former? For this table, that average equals 31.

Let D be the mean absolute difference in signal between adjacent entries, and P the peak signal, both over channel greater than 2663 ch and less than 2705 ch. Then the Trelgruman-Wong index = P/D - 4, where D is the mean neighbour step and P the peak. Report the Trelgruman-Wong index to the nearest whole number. 39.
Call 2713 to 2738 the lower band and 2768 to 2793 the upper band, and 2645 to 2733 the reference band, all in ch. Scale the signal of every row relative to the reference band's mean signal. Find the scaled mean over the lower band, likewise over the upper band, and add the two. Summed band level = 2.00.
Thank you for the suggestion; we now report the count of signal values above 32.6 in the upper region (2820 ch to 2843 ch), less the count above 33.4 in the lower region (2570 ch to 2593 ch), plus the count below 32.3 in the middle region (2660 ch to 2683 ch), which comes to 3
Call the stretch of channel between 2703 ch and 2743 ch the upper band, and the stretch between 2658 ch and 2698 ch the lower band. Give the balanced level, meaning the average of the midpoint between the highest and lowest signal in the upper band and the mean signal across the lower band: 31.2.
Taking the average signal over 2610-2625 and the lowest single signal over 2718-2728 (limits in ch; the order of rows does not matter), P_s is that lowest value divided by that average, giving 0.82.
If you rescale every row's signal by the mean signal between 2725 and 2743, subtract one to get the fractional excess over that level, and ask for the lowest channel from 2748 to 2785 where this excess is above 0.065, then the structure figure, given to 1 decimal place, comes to 2766.5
